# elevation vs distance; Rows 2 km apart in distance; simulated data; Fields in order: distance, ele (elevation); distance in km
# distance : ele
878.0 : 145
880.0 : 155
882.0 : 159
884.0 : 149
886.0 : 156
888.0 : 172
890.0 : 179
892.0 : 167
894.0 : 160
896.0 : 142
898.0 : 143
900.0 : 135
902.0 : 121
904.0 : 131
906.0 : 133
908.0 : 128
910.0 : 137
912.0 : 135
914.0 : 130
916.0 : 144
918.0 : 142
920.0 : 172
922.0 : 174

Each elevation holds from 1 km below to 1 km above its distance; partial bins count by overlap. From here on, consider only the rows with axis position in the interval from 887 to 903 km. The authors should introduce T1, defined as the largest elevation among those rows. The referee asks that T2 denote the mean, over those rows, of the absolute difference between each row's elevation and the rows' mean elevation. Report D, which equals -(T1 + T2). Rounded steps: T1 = 179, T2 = 17.1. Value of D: -196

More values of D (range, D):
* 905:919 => -149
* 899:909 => -139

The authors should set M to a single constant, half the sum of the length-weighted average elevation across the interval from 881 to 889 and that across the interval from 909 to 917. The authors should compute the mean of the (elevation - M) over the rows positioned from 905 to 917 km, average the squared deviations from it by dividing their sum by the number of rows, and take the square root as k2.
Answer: 5.2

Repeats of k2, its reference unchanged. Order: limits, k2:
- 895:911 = 6.8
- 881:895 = 9.4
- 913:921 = 15.4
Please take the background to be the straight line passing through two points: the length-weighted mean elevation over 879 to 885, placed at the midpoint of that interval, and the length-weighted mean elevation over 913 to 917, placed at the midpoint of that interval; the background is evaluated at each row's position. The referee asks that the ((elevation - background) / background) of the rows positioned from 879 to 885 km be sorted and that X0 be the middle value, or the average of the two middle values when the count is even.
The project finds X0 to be 0.00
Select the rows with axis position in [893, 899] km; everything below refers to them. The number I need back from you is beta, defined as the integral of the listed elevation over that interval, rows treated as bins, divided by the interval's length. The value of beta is 148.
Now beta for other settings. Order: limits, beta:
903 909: 131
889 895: 169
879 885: 154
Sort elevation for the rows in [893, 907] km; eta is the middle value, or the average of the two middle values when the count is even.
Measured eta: 135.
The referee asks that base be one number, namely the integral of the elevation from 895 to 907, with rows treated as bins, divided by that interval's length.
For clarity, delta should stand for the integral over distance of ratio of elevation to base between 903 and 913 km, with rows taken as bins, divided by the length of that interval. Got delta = 0.99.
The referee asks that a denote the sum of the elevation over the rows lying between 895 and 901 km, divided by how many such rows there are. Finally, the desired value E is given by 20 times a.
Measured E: 2800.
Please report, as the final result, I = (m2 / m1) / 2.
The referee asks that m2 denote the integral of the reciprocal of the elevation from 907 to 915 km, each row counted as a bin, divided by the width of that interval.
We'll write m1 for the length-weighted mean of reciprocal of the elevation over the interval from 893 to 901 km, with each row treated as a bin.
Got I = 0.55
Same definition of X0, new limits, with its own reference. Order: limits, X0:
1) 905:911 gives -0.06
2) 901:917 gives -0.06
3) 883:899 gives 0.05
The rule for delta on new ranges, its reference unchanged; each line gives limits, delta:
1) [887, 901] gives 1.17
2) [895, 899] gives 1.06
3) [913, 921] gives 1.10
